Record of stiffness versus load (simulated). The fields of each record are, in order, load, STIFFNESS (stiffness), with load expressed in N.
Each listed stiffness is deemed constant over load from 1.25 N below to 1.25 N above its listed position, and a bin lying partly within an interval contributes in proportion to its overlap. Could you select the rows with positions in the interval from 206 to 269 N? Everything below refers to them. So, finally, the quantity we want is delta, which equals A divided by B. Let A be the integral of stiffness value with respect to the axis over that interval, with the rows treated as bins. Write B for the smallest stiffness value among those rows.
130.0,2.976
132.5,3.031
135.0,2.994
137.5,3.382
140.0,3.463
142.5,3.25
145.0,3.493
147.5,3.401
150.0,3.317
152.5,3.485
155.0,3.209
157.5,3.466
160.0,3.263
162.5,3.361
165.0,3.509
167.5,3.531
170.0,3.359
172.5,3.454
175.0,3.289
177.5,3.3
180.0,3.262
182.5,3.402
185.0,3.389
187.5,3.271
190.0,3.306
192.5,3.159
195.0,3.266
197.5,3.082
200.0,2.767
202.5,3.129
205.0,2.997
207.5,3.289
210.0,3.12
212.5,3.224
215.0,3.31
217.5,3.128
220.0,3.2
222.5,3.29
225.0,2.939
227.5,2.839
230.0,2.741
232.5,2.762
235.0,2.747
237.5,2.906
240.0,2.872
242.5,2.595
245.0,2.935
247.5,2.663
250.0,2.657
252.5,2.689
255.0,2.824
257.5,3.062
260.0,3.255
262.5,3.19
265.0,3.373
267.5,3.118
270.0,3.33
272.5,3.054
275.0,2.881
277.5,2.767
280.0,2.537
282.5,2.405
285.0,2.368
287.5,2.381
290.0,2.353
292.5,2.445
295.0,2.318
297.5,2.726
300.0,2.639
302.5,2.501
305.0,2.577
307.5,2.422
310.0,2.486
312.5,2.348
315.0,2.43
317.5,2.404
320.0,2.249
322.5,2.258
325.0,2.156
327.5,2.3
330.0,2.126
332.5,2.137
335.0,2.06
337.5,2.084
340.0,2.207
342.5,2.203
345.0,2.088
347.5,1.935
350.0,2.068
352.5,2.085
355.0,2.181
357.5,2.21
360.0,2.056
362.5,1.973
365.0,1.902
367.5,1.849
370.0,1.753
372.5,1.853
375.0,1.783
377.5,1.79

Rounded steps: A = 188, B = 2.595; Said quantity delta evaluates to 73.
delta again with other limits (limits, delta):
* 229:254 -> 27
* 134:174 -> 45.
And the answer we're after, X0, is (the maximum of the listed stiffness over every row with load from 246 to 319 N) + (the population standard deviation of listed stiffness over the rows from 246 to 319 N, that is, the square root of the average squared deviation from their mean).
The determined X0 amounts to 3.7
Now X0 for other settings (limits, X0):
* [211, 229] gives 3.5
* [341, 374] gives 2.4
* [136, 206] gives 3.7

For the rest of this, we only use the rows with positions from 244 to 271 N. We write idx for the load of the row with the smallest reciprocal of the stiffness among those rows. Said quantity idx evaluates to 265.0 N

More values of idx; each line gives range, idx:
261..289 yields 265.0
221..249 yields 222.5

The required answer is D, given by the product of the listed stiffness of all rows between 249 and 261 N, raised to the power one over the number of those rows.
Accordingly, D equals 2.9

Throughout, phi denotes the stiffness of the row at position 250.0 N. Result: 2.657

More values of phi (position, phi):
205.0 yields 2.997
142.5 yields 3.25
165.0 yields 3.509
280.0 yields 2.537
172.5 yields 3.454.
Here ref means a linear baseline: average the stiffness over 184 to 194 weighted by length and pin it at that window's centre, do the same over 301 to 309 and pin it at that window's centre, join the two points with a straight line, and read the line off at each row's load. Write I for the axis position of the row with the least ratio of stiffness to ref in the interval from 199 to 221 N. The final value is 200.0 N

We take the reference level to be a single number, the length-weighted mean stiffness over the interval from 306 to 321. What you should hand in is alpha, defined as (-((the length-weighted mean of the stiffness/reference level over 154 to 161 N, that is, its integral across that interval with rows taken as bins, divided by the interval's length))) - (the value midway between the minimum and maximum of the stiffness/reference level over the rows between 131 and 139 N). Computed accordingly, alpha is -2.72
